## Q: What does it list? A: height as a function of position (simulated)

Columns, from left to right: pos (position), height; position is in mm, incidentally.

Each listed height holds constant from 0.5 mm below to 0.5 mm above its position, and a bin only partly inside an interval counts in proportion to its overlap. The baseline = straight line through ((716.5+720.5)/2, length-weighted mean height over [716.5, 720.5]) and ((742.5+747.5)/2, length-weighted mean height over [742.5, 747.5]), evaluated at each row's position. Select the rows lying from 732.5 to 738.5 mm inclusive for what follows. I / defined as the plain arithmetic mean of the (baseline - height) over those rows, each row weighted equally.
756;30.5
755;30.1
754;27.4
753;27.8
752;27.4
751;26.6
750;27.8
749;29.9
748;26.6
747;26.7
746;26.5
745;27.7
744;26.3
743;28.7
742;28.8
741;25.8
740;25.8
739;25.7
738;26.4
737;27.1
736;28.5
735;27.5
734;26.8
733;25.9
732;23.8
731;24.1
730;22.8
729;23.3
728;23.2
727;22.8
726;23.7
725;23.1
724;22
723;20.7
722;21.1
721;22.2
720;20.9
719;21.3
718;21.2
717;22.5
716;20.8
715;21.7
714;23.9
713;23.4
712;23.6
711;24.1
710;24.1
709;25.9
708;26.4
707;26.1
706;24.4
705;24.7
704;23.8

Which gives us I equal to -1.9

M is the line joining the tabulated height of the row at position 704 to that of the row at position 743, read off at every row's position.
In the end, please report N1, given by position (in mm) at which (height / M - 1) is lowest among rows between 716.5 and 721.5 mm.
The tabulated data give 720 mm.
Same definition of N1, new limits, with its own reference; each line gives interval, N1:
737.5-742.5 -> 741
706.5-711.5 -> 711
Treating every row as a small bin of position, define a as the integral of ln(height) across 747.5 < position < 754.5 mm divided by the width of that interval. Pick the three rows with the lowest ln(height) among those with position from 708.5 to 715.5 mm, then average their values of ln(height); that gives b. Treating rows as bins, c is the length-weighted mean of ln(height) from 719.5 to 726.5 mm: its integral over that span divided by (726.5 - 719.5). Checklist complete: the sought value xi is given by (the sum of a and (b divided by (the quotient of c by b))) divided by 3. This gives 2.16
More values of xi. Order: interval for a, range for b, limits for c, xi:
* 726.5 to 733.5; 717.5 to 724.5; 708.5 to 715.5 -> 2.03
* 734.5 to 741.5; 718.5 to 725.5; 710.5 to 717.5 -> 2.08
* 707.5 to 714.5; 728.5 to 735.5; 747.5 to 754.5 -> 2.06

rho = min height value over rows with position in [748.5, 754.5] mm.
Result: 26.6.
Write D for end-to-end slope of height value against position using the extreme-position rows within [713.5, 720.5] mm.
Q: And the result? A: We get -0.50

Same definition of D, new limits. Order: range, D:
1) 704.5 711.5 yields -0.10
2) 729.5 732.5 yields 0.50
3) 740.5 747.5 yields 0.15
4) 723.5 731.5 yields 0.30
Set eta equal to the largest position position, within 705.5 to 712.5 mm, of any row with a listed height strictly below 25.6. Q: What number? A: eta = 712 mm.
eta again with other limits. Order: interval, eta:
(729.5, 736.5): 732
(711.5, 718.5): 718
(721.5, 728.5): 728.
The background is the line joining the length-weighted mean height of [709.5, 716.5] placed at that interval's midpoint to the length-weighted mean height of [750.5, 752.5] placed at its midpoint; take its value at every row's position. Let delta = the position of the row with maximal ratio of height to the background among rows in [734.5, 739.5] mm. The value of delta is 736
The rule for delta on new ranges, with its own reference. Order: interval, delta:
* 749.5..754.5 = 750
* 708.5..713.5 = 709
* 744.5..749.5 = 749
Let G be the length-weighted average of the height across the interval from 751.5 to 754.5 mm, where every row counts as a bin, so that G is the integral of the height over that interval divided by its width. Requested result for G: 28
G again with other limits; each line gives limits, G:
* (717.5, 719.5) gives 21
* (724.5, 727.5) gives 23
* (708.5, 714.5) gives 24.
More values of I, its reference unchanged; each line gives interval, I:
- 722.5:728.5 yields 0.4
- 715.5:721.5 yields 0.0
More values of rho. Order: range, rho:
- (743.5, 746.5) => 26.3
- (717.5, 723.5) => 20.7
